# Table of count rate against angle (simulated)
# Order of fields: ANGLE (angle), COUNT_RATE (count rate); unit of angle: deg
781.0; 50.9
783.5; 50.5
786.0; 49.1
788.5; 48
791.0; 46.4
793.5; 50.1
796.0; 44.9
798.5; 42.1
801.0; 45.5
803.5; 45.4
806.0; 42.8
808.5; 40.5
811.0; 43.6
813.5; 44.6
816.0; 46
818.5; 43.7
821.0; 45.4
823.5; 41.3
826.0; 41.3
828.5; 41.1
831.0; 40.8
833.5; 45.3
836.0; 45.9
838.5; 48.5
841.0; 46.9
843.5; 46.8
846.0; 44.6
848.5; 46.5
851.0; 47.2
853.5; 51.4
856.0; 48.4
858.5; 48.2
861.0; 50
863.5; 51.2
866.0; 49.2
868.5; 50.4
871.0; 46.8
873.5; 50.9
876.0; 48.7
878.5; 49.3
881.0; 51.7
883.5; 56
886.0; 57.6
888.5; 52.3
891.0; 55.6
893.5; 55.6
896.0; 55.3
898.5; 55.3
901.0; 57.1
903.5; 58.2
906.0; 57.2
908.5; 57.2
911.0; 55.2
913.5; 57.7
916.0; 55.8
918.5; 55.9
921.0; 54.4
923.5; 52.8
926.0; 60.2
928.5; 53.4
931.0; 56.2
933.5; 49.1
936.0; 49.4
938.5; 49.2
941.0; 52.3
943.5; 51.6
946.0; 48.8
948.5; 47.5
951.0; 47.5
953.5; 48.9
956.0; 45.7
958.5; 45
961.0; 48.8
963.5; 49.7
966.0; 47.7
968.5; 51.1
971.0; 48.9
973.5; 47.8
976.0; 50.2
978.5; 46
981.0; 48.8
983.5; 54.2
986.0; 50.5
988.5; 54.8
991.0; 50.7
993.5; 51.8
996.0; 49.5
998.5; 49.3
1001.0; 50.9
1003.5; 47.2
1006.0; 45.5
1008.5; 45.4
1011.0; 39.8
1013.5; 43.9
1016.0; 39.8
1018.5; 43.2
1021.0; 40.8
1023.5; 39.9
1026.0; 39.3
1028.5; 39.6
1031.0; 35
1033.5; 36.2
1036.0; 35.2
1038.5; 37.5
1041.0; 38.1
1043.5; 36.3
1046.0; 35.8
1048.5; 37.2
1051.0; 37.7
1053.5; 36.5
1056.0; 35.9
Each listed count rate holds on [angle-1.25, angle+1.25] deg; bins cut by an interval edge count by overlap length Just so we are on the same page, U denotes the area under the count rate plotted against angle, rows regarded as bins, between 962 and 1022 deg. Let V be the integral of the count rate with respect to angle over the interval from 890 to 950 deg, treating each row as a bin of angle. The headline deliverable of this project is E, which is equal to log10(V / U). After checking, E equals 0.05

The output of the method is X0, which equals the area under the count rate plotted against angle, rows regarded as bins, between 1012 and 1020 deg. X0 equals 337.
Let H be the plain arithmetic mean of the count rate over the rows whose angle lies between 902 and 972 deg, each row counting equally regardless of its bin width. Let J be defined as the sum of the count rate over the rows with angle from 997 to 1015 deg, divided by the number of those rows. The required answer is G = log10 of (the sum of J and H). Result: 1.99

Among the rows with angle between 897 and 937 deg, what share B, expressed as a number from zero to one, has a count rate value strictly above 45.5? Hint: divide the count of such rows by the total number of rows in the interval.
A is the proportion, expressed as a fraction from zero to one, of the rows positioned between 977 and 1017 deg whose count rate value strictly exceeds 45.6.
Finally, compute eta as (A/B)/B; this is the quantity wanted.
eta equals 0.7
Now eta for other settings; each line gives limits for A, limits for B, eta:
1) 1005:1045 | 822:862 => 0.0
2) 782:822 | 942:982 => 0.4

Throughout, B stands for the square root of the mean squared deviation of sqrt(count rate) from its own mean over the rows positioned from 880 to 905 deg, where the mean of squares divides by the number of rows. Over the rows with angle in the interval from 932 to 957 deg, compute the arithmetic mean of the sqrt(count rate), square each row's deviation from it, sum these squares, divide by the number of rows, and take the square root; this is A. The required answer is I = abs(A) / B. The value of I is 0.97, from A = 0.130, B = 0.13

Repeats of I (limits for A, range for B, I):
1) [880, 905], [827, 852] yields 0.73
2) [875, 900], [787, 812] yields 0.99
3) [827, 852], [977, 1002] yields 1.06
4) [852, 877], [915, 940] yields 0.43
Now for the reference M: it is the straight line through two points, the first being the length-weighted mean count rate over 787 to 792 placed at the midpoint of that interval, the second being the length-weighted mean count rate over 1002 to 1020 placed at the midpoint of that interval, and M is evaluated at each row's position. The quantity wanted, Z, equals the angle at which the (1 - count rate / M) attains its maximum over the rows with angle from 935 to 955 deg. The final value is 948.5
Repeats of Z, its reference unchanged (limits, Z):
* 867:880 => 871.0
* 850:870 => 851.0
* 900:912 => 911.0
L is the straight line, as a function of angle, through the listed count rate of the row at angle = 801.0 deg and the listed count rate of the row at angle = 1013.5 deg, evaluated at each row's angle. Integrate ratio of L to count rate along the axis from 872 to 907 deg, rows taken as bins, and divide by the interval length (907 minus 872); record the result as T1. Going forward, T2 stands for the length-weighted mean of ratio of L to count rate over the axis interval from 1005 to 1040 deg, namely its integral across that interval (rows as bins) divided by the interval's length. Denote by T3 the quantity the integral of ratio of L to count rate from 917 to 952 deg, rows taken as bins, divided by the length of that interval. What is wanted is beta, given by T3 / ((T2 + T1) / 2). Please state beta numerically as 0.89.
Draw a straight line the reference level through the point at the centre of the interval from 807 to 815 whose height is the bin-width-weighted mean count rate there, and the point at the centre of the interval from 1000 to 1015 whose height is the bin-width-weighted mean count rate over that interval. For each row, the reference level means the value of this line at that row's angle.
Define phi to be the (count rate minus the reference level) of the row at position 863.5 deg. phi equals 7.6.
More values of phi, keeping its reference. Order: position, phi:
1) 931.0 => 11.8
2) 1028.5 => -5.9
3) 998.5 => 4.1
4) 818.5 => 0.6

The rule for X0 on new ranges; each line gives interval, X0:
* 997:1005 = 392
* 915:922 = 388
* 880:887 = 386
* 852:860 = 394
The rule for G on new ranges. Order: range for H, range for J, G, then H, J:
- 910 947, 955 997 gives 2.01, 53.5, 49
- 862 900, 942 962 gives 2.00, 52.4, 48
